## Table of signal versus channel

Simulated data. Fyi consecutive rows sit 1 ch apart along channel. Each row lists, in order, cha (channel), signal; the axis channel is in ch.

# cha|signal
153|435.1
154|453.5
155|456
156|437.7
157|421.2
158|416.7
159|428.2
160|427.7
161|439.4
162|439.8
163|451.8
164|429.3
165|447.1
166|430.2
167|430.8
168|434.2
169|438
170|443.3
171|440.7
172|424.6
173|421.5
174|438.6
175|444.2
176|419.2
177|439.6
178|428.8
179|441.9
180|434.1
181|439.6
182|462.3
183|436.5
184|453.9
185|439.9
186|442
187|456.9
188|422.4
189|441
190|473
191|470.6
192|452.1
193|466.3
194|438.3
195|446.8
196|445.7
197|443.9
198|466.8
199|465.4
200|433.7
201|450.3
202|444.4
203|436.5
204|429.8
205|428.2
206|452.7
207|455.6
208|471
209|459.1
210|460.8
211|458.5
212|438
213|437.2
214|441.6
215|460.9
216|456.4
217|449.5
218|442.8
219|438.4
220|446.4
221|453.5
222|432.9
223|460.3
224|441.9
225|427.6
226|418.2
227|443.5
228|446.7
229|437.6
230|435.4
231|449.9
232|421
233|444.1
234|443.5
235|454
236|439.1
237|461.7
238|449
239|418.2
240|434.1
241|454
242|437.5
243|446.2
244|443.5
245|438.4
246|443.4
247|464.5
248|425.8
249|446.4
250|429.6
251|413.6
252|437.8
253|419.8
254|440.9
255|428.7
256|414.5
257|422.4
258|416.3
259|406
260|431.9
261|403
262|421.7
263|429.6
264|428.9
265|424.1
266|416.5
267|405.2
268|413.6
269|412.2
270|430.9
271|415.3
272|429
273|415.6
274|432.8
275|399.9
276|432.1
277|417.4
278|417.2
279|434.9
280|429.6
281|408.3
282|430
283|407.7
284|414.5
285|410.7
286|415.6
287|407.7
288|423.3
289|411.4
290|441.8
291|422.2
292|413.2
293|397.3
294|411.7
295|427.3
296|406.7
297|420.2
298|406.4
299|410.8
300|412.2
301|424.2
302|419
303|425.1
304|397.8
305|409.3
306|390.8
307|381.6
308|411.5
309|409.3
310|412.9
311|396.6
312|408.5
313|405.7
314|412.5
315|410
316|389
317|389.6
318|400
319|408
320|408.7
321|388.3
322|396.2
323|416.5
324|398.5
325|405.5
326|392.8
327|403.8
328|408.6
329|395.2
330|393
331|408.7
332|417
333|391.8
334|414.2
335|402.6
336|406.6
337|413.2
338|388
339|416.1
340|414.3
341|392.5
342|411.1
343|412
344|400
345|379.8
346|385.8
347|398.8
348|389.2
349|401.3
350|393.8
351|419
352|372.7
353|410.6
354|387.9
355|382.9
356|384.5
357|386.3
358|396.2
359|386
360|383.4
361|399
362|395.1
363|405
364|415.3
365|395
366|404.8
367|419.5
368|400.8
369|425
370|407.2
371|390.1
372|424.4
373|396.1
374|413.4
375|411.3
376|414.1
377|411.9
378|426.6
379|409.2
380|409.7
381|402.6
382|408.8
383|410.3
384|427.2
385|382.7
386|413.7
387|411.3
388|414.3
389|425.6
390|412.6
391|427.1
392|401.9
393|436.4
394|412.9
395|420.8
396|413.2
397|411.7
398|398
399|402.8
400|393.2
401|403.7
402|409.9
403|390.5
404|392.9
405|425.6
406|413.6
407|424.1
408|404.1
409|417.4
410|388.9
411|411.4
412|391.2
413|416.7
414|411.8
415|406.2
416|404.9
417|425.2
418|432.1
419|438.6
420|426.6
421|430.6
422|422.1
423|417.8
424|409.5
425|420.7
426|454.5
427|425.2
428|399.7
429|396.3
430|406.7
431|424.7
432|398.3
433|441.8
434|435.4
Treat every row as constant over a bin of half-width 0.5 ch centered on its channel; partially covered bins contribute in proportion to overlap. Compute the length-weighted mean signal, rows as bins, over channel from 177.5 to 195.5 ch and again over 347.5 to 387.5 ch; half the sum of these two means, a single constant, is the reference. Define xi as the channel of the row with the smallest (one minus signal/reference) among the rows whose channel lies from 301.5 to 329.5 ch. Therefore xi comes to 303 ch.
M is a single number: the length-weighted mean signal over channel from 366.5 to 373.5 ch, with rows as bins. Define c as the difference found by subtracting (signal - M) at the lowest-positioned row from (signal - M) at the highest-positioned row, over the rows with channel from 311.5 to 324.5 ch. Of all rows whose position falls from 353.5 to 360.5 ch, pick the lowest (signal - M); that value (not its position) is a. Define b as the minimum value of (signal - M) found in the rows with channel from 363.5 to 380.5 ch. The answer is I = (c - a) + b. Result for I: -3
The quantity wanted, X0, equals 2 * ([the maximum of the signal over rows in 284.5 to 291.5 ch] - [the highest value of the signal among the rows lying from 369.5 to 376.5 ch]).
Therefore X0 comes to 35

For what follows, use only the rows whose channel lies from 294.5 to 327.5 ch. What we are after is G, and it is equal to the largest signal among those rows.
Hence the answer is 427.3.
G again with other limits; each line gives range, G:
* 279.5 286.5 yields 430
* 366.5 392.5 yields 427.2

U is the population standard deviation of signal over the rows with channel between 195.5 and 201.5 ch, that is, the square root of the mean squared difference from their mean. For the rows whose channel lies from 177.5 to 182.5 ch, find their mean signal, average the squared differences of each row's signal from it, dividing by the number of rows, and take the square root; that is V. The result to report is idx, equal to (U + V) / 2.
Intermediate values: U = 11.8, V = 11.4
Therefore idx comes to 11.6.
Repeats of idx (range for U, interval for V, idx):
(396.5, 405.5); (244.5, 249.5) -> 11.6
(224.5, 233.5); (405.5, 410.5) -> 11.5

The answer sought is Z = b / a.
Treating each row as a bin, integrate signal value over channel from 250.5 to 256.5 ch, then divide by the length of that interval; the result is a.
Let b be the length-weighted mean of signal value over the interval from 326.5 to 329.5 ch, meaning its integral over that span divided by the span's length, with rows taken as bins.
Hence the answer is 0.95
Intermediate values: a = 426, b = 403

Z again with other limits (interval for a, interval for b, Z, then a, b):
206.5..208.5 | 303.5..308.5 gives 0.86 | 463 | 398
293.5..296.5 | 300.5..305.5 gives 1.00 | 415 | 415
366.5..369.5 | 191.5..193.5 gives 1.11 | 415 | 459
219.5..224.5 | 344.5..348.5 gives 0.87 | 447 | 388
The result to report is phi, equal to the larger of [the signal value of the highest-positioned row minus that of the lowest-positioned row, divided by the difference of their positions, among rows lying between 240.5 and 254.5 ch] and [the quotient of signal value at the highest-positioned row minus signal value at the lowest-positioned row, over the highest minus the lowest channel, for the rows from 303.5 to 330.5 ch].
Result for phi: -0.2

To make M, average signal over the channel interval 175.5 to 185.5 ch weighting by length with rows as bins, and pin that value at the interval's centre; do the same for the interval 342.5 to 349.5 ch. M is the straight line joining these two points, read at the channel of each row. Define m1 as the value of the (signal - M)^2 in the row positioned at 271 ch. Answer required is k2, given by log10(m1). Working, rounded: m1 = 0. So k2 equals -2.6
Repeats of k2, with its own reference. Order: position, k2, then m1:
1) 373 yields 1.8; 65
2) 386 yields 2.9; 849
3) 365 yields 1.4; 23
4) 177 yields -0.1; 1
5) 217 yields 2.6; 388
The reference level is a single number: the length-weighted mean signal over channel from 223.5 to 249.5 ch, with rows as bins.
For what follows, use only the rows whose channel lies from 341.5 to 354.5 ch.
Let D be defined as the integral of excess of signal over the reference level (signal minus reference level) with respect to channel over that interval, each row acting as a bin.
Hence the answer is -571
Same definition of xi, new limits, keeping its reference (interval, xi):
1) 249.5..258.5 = 254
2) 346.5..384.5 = 384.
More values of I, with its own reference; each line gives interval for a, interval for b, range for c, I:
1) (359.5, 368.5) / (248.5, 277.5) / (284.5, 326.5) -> -1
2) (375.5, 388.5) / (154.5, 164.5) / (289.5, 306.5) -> -17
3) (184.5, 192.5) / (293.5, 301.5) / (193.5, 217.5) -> -5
